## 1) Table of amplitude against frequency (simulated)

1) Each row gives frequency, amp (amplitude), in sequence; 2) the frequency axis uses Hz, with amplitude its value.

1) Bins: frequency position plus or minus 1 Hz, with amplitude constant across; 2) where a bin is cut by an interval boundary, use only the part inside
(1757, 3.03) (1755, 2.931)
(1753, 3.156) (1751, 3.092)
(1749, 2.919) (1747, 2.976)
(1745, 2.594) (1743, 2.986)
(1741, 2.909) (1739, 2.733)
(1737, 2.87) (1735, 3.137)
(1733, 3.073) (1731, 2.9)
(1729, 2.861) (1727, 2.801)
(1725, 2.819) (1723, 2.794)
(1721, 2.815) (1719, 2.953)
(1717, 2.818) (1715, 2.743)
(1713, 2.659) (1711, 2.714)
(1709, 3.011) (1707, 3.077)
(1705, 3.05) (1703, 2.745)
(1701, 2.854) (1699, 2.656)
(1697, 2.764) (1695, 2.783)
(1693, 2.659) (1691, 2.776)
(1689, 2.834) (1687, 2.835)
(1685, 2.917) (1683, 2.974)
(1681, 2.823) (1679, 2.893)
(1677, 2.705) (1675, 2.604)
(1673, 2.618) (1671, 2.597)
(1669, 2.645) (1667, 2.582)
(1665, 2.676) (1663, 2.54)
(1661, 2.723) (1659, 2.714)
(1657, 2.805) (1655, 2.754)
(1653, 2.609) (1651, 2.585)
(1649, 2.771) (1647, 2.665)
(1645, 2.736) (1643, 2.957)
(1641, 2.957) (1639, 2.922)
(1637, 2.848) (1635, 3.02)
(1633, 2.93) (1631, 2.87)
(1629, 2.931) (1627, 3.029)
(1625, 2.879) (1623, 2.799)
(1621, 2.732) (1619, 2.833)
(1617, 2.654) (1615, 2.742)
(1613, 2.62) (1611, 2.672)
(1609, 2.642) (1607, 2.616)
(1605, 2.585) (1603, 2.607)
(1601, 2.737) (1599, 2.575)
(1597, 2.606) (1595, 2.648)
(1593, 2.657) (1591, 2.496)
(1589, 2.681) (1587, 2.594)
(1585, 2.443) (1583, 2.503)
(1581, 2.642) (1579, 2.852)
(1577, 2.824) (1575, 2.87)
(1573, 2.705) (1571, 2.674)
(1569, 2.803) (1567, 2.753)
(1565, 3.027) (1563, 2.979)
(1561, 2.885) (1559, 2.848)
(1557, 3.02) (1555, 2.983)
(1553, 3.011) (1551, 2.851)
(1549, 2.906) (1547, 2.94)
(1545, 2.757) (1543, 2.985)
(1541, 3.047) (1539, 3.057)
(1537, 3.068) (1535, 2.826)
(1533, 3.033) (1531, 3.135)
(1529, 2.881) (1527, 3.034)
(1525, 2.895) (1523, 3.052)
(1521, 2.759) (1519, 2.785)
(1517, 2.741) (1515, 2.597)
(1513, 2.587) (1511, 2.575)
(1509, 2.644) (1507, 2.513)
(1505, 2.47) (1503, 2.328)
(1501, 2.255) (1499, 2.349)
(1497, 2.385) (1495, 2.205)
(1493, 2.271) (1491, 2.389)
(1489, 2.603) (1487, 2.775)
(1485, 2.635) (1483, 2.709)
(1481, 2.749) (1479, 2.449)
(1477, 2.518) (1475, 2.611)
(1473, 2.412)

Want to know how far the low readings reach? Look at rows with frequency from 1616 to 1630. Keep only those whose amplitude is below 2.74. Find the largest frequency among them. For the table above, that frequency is 1621 Hz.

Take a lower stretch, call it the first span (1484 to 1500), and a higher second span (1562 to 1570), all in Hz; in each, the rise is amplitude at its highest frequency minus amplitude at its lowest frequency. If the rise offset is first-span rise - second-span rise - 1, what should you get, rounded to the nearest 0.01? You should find -1.11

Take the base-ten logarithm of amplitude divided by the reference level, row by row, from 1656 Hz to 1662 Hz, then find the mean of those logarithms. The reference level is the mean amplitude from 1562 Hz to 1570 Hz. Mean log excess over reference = -0.022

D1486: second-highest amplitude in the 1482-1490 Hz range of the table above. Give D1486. 2.709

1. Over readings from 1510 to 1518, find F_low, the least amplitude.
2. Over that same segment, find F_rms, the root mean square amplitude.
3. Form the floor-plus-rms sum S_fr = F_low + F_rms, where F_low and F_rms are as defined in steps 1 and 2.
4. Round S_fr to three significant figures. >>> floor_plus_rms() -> 5.20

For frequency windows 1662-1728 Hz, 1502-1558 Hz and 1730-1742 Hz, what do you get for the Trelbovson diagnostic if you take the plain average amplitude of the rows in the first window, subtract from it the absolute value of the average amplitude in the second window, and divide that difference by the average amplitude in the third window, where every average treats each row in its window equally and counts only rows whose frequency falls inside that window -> -0.02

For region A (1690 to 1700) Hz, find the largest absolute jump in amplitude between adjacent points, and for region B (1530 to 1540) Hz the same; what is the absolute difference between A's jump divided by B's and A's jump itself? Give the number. 0.39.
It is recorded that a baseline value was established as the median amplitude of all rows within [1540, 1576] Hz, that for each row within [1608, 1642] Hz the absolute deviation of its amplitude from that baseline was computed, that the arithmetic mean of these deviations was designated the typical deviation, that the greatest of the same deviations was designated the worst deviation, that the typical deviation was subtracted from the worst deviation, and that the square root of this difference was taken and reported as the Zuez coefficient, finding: 0.40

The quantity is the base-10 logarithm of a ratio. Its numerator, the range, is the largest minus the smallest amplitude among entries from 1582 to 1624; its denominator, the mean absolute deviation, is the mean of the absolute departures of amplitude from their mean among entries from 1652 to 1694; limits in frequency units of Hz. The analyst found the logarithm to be 0.59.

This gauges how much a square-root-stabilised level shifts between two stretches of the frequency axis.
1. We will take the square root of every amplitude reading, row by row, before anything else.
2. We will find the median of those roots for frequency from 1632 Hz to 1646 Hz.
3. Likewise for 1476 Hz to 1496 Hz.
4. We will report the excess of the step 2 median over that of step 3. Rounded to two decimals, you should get 0.11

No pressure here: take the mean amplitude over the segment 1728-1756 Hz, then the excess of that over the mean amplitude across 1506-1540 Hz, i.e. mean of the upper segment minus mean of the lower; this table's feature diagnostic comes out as 0.10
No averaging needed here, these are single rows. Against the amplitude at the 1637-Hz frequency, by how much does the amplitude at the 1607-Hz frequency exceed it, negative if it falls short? -0.2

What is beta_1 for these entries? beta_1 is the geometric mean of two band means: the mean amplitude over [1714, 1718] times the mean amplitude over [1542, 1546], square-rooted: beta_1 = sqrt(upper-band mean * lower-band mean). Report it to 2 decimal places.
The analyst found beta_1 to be 2.83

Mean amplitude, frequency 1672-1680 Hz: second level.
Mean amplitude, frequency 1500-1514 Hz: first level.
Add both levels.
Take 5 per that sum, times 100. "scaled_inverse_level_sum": 96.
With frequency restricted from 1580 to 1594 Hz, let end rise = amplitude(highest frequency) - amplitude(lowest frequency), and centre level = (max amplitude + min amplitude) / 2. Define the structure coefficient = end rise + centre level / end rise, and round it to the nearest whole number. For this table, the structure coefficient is 171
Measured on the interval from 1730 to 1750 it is 151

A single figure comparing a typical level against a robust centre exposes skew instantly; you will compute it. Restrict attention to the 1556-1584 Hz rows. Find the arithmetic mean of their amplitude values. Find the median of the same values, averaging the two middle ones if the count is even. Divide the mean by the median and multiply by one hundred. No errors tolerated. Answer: 99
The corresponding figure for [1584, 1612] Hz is 100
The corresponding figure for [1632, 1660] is 101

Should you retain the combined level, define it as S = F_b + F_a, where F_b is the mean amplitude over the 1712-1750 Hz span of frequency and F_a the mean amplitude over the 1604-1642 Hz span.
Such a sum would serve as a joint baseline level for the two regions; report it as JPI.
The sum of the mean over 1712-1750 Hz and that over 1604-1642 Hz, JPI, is 5.67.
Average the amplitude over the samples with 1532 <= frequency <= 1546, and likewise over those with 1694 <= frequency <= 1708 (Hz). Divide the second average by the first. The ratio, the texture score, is 0.96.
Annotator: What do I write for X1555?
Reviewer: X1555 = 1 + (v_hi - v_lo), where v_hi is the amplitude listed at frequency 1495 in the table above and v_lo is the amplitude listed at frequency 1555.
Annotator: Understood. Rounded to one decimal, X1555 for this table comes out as 0.2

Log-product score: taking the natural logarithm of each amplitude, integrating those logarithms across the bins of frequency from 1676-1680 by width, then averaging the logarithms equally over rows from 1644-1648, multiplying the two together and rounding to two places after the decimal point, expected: 4.09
